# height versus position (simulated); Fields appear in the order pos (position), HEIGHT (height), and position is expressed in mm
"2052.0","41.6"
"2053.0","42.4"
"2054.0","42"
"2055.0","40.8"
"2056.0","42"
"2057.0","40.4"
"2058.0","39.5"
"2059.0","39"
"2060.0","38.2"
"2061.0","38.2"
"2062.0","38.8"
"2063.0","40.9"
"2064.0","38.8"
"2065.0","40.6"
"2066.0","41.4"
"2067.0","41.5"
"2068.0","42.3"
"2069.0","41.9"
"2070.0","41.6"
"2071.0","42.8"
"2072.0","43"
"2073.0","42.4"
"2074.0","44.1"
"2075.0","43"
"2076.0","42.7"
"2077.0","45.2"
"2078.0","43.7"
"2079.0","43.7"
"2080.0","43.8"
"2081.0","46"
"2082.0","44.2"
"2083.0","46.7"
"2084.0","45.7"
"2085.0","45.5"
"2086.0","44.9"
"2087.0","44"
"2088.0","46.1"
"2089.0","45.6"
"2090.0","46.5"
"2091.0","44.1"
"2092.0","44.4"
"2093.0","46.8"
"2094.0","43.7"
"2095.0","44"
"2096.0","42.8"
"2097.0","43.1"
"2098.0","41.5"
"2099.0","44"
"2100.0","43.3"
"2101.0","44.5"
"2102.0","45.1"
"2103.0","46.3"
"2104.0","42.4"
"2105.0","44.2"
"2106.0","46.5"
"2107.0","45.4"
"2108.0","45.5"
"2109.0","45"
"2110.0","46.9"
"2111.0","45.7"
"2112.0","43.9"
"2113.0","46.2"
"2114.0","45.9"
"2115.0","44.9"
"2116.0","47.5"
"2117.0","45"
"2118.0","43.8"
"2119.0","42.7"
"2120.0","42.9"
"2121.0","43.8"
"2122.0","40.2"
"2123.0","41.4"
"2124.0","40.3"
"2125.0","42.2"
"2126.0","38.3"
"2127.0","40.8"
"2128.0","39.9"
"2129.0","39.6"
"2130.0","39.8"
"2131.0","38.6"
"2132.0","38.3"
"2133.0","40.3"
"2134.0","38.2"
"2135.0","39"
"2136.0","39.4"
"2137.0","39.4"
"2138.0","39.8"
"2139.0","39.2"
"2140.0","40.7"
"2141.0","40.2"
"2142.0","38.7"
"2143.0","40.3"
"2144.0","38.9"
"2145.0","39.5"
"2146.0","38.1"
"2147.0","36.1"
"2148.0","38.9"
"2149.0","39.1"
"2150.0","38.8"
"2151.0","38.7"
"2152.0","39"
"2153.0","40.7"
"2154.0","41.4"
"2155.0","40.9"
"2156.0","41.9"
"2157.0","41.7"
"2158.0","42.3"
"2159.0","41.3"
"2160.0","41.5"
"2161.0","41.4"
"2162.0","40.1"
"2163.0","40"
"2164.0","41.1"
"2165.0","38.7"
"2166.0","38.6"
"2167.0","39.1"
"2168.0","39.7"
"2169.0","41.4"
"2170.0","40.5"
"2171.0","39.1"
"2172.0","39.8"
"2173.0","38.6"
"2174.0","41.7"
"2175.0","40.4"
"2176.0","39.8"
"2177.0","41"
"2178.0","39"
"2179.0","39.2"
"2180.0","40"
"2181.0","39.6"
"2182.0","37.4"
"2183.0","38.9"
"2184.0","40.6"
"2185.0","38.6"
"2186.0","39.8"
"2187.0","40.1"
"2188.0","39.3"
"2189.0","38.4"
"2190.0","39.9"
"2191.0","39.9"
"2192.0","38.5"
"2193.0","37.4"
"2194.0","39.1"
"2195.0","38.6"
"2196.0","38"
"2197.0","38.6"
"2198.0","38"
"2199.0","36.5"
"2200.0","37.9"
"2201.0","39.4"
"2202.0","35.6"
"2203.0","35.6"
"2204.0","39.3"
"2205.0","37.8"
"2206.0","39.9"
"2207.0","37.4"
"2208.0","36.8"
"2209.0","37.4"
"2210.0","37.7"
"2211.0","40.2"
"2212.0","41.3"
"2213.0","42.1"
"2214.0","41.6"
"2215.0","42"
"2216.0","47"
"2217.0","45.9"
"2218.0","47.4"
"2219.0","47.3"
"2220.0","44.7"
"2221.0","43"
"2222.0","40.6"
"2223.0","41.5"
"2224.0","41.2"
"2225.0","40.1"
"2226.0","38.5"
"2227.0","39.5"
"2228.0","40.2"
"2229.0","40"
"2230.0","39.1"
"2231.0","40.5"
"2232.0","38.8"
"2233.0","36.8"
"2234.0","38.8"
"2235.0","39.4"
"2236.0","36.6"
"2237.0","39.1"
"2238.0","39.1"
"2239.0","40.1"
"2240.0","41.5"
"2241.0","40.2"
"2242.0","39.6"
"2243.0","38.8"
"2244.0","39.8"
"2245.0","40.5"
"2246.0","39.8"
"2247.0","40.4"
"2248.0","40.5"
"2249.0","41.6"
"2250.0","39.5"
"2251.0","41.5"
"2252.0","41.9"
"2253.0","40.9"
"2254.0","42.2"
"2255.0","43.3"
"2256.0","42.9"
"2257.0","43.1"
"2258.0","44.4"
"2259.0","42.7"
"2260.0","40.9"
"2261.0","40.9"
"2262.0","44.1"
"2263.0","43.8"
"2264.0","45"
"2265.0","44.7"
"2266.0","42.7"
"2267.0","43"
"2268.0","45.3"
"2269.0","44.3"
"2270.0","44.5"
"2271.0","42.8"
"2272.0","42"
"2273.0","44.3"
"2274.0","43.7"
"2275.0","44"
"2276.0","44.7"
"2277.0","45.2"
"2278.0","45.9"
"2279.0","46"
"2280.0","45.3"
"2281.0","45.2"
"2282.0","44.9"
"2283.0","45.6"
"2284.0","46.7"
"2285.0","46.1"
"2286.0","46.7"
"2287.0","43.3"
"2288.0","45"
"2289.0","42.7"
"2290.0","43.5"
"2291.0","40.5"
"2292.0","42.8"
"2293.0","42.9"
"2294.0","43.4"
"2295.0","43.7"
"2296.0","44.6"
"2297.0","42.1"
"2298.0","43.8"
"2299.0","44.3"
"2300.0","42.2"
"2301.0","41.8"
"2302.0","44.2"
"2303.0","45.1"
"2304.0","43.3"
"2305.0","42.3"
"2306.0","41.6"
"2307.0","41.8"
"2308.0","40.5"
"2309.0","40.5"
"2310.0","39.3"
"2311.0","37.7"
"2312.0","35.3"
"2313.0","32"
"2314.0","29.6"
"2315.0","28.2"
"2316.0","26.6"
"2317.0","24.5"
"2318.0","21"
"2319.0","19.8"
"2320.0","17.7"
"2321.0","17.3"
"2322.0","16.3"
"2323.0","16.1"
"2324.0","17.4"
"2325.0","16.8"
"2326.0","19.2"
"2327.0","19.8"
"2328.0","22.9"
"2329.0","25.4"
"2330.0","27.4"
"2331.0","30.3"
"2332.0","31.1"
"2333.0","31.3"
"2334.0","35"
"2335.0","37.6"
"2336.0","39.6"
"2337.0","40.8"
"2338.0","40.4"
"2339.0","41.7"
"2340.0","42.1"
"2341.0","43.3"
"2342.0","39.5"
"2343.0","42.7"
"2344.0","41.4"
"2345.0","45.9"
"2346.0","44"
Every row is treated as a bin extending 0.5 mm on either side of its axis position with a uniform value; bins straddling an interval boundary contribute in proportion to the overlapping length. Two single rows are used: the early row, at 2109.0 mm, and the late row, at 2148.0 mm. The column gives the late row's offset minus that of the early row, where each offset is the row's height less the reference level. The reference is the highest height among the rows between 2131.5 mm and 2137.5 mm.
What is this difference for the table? -6.1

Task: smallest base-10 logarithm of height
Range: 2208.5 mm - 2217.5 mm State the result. 1.57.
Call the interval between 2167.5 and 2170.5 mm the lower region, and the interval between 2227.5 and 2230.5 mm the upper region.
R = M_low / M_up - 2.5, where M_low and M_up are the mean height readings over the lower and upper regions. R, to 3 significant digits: -1.48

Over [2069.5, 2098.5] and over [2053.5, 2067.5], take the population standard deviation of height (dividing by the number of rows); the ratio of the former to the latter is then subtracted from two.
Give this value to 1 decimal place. 0.9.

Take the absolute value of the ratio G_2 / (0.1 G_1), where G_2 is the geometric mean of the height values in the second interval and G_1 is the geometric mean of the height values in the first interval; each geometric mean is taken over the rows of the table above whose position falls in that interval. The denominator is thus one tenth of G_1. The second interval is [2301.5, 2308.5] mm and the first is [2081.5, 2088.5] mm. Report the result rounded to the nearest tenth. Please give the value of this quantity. 9.4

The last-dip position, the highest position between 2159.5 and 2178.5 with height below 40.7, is 2178.0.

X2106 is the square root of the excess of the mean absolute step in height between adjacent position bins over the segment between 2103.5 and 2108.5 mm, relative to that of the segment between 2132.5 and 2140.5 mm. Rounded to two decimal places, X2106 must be 0.70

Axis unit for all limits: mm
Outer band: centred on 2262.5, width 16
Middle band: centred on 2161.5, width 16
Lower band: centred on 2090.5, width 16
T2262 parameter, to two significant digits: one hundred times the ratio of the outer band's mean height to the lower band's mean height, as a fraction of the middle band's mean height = 2.4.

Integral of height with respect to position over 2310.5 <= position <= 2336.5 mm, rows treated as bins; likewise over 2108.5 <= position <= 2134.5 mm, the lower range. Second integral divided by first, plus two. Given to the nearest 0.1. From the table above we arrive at 3.6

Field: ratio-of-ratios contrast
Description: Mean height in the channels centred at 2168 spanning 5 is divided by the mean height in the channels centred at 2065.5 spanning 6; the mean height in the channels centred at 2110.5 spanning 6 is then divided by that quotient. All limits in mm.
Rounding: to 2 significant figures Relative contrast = 47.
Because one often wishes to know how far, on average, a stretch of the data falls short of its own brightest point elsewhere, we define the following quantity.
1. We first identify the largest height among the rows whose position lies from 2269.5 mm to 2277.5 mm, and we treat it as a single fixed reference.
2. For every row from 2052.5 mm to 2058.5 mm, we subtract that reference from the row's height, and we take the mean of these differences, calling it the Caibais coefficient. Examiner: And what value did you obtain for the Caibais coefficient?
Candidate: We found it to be -4.0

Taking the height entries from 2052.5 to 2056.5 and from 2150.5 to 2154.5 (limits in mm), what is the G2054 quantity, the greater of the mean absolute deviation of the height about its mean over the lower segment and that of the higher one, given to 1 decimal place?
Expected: 1.1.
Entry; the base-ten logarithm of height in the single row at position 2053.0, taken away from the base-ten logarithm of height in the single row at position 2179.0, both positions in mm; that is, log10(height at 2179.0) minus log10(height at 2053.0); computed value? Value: -0.034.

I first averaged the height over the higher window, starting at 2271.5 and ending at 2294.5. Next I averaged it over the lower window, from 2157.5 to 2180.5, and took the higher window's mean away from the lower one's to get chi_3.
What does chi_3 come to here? -4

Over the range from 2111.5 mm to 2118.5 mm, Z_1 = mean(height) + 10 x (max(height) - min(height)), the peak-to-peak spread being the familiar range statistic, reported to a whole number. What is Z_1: 82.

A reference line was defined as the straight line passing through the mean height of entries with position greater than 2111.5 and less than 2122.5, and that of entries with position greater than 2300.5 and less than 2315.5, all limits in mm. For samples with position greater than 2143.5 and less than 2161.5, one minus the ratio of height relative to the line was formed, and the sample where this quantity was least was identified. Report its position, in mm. 2158.0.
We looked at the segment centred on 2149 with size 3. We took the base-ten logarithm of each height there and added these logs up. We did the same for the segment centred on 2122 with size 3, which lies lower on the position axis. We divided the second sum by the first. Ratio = 1.02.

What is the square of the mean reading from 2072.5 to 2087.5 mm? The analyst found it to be 1969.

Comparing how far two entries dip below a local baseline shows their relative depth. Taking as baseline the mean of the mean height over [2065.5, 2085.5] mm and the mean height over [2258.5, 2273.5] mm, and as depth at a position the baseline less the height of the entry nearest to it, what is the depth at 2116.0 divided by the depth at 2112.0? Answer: 9.57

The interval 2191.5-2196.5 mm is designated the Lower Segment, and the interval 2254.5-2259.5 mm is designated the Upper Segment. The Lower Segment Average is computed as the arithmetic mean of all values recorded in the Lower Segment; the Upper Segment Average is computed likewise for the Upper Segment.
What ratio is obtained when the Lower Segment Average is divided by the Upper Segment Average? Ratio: 0.89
